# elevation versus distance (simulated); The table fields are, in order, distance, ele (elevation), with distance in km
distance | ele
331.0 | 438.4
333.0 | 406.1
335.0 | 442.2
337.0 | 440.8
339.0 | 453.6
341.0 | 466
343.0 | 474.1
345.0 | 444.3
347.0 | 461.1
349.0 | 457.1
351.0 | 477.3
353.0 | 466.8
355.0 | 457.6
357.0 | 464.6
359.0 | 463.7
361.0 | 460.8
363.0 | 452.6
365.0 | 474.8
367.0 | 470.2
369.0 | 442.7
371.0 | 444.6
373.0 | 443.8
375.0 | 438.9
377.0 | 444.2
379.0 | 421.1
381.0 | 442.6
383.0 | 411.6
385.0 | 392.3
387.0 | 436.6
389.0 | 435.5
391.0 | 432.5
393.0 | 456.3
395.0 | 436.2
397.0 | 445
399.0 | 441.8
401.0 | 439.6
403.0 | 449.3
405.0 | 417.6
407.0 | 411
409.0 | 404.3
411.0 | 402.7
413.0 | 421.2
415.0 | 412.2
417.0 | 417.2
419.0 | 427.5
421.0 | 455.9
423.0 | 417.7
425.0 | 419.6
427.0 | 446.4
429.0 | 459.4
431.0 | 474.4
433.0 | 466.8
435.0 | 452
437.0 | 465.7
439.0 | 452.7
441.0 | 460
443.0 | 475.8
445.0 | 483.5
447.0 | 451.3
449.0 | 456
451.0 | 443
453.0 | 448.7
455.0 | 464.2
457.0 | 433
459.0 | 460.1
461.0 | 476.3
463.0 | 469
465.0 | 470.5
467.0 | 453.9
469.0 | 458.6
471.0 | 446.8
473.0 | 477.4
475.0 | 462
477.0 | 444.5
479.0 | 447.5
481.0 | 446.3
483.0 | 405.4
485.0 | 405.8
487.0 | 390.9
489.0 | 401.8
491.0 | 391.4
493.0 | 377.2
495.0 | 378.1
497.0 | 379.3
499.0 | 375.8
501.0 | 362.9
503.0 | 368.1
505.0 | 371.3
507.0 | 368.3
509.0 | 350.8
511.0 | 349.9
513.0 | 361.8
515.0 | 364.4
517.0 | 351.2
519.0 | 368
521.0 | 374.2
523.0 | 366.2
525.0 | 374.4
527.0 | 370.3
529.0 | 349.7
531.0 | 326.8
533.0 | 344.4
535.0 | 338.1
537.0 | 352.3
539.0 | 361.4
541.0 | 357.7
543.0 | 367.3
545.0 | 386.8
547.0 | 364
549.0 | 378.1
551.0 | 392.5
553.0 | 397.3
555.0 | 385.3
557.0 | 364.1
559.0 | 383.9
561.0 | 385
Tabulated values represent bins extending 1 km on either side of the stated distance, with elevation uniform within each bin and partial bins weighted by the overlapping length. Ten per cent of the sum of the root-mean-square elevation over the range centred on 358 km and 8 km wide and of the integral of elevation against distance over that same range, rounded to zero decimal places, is 416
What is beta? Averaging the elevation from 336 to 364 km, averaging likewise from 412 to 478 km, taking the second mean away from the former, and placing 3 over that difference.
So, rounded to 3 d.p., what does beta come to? 0.384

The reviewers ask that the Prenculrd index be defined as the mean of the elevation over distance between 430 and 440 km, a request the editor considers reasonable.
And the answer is 462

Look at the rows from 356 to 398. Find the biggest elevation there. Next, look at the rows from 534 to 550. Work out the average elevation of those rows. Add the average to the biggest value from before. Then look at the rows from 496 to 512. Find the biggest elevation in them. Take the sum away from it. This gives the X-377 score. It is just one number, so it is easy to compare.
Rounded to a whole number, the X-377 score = -459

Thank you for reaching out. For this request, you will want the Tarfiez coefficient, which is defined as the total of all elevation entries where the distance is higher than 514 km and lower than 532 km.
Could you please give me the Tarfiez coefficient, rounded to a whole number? 3245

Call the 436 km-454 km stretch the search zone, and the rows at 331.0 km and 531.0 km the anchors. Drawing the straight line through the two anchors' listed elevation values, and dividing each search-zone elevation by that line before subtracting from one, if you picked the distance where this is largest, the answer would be 451.0 km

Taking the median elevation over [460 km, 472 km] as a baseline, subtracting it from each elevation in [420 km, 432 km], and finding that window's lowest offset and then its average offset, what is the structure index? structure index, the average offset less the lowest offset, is 27.9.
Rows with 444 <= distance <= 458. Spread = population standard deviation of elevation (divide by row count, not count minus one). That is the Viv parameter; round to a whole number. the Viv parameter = 15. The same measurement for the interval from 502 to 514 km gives 9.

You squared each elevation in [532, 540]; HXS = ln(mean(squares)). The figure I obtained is 11.7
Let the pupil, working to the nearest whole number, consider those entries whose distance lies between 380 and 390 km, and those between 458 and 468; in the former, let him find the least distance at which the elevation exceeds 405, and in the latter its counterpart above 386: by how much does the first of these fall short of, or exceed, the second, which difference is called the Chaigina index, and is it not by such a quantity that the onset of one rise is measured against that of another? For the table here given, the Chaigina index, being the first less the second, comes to -78 km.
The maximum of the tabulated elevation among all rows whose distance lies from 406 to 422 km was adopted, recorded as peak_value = 455.9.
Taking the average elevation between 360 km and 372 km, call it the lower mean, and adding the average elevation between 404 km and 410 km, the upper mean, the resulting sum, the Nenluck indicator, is 869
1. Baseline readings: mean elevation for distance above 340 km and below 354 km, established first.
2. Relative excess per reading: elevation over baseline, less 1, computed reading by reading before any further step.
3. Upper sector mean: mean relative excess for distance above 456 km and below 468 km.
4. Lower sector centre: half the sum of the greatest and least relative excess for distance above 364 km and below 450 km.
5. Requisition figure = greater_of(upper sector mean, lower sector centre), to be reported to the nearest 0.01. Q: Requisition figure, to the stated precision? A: -0.01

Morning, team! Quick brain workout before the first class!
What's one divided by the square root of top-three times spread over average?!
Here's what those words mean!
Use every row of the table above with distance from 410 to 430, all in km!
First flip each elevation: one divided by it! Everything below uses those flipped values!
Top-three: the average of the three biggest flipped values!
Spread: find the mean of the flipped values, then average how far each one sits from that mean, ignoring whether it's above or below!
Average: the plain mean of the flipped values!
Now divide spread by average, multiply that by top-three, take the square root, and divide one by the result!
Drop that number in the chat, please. 108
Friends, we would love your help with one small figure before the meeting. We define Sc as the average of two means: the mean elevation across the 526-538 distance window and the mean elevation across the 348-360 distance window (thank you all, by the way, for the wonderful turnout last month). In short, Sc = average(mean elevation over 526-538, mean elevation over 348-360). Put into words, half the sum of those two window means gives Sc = 406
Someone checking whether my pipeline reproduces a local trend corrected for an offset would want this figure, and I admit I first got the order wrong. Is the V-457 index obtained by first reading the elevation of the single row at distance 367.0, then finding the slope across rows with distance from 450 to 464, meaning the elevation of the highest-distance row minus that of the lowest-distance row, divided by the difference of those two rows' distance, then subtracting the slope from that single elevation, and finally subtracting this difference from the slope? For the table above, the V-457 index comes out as -466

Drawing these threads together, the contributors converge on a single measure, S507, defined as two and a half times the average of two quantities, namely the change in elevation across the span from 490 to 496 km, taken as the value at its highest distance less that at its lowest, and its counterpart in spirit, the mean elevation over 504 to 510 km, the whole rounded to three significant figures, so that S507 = 438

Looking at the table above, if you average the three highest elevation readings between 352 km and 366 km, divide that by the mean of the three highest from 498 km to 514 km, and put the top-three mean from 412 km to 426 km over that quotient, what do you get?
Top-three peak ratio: 345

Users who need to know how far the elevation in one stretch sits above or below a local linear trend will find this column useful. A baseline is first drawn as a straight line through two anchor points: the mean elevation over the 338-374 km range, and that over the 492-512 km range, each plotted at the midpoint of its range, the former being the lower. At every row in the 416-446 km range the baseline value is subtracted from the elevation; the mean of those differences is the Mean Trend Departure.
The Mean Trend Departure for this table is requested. 39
